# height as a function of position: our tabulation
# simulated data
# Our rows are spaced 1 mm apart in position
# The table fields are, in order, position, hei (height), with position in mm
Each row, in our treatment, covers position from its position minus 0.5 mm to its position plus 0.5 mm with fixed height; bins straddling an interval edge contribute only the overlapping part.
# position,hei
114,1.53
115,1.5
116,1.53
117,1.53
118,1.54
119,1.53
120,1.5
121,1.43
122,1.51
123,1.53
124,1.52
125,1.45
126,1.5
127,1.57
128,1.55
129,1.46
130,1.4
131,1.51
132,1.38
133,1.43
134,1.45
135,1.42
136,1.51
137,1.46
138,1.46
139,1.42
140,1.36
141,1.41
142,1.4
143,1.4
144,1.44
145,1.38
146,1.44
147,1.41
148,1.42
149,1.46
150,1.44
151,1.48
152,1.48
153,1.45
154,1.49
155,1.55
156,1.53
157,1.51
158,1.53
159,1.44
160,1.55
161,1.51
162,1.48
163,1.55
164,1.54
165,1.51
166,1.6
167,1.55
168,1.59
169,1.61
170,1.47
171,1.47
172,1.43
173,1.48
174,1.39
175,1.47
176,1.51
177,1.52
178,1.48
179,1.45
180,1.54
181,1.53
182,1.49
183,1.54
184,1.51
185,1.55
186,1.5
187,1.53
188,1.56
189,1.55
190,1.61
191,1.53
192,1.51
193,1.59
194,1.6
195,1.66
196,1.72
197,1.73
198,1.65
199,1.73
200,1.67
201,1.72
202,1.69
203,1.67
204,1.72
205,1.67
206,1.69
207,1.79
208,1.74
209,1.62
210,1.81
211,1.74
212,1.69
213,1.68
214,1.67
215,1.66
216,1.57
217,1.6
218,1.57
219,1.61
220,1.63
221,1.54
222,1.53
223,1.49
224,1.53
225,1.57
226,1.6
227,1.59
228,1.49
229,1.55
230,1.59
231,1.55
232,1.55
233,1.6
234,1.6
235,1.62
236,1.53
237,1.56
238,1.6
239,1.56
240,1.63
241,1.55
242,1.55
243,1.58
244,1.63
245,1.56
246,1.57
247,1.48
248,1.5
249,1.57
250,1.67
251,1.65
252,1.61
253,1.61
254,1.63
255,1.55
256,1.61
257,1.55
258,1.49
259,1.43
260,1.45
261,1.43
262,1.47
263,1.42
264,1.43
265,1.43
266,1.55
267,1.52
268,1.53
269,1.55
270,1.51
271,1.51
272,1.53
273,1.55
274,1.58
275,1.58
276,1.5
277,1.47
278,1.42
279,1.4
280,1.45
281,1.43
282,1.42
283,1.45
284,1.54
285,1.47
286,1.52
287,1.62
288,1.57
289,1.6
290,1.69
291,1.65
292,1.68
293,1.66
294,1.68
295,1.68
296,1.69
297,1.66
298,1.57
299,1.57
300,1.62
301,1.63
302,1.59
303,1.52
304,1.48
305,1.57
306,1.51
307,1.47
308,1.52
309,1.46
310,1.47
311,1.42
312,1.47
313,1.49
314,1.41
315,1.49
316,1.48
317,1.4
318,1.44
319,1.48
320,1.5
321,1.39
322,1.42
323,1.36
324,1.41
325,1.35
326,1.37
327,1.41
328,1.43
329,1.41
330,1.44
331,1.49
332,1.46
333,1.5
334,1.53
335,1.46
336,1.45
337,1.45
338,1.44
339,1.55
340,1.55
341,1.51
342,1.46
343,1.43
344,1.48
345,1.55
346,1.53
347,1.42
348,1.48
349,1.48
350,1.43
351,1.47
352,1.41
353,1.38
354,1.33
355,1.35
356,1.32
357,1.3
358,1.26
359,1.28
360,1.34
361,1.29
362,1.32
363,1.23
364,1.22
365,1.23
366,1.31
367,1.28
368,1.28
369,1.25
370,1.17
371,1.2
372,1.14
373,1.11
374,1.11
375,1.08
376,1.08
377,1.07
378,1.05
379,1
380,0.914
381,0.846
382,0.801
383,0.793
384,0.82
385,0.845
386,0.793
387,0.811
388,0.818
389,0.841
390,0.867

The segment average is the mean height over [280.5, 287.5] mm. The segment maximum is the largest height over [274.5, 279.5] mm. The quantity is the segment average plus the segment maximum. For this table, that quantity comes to 3.07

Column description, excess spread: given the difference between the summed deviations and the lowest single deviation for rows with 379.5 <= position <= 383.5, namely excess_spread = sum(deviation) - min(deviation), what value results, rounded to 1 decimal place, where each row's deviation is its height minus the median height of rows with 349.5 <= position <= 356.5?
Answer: -1.6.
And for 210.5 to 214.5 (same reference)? 1.0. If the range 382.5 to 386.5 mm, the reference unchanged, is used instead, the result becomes -1.7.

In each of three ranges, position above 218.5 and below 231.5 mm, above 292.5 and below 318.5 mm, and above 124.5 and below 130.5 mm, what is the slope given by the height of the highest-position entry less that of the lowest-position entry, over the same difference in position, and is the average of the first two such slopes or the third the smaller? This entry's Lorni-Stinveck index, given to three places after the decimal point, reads -0.010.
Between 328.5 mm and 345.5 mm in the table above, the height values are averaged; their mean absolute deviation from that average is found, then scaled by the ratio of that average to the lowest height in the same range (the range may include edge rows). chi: 0.040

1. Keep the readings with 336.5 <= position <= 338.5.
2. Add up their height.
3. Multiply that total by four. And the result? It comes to 11.6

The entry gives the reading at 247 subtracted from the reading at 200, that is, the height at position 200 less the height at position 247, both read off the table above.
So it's 0.19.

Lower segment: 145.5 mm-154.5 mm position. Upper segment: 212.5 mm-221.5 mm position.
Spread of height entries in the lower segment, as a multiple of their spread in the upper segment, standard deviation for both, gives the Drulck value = 0.56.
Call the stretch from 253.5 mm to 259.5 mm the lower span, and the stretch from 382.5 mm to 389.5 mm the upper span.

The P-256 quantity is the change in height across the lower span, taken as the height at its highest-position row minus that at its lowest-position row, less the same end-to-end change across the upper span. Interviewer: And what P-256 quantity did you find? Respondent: -0.25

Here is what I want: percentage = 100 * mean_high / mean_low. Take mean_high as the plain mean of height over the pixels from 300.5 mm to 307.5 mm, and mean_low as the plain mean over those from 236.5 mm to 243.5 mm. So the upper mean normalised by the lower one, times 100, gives 98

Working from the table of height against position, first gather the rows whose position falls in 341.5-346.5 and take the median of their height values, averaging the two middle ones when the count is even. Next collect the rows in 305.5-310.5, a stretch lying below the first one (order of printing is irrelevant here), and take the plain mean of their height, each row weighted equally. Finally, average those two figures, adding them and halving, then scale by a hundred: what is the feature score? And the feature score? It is 148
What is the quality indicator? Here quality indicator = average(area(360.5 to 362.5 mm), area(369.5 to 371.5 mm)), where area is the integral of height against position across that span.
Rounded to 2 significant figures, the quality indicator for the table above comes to 2.5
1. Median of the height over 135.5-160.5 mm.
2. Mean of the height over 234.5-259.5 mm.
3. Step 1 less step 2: -0.12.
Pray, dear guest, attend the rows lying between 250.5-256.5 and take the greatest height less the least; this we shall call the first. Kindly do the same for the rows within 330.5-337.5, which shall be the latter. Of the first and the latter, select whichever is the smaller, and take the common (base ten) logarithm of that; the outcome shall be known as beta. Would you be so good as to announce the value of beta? -1.10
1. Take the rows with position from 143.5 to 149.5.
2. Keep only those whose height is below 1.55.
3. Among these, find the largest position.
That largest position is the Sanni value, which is 149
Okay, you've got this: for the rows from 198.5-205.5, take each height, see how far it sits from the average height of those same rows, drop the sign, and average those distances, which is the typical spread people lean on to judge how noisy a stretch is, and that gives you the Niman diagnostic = 0.024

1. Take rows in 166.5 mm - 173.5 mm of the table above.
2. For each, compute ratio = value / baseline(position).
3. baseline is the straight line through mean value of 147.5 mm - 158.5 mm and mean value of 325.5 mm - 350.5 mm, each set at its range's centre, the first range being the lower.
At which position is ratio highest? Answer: 169 mm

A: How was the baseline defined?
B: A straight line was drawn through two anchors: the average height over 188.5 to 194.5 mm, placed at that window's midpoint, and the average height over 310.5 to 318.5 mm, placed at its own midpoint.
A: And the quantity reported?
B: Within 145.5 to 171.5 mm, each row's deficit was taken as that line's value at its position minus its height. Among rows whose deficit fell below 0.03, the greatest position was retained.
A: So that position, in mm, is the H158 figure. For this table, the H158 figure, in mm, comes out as 169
